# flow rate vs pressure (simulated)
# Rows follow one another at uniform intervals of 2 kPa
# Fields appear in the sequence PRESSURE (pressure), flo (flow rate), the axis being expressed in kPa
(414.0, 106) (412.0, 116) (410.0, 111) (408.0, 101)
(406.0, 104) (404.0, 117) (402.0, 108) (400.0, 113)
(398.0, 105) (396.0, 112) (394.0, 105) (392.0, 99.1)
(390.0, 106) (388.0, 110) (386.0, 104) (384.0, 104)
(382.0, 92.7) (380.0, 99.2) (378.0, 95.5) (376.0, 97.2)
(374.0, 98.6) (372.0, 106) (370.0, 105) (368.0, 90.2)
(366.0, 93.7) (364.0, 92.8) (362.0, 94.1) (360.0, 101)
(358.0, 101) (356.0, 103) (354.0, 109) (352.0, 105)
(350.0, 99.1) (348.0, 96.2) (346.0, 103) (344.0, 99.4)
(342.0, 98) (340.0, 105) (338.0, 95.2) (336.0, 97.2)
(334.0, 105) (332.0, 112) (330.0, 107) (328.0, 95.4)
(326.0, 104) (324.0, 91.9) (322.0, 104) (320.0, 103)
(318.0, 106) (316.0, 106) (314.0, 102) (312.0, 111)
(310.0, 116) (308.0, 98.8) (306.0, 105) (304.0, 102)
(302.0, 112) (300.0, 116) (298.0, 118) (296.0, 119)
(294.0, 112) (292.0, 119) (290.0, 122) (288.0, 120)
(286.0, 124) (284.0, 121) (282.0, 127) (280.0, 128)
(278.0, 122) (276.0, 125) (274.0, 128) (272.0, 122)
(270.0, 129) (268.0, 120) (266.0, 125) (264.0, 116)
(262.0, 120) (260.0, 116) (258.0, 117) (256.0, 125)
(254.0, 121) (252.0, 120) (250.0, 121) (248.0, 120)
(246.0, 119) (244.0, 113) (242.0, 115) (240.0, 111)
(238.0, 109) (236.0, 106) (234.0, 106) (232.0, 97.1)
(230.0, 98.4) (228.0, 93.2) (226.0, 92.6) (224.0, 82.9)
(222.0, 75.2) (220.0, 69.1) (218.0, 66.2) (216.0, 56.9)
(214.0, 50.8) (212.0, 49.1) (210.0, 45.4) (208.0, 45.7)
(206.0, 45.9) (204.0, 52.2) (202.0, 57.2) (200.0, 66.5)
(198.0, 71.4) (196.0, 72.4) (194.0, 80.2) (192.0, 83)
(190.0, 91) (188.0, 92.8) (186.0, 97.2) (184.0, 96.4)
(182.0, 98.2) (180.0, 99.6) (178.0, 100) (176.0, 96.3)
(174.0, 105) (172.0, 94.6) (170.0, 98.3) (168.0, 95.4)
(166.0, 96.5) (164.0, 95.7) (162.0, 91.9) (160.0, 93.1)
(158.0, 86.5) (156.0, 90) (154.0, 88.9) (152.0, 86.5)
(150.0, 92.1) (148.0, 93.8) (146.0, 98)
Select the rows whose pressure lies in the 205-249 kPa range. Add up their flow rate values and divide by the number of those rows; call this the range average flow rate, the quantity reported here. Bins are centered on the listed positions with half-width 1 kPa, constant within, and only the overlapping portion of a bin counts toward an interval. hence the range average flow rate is 85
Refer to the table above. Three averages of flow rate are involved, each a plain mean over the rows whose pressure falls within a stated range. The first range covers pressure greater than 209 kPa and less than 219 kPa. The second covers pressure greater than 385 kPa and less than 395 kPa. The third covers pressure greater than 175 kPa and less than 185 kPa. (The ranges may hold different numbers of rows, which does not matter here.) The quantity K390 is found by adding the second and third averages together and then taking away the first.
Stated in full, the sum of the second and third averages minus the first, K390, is 149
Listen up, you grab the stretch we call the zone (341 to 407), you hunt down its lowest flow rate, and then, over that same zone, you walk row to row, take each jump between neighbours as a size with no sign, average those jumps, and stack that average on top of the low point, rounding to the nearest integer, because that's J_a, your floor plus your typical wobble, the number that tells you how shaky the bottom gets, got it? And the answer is 95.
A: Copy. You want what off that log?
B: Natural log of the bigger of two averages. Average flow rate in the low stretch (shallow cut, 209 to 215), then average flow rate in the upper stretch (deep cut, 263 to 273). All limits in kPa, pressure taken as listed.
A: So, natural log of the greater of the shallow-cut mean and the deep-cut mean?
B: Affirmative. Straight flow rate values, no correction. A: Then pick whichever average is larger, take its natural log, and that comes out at 4.81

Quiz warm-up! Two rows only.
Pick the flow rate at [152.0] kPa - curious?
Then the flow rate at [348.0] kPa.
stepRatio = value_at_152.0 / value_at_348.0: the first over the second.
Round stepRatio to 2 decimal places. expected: 0.90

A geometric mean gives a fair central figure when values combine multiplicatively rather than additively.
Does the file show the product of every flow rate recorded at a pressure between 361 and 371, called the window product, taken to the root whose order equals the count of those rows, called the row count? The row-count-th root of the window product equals 95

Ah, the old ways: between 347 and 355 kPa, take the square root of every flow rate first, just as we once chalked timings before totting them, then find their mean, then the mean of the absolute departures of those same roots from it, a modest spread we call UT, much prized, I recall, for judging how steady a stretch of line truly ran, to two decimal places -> 0.23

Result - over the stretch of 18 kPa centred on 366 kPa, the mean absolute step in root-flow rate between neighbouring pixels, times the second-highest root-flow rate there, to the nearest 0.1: 2.3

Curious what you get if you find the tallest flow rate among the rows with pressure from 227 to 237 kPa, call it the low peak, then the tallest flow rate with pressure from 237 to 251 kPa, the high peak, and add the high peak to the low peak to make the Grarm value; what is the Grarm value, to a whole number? 227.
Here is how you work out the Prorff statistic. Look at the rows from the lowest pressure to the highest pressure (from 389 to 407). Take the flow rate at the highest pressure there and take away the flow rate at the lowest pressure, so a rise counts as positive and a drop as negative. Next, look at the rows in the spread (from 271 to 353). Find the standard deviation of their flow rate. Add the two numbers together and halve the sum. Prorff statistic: 4.2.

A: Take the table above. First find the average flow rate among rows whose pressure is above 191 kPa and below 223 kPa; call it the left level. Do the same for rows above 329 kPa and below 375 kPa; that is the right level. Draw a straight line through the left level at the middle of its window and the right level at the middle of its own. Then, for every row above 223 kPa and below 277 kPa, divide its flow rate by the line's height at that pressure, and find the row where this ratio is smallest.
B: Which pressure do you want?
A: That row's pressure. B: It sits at 224.0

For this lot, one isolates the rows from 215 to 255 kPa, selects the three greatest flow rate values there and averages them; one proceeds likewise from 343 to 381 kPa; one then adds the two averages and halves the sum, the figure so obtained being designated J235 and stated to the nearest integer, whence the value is 114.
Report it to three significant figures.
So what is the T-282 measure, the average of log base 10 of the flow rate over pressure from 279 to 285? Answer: 2.10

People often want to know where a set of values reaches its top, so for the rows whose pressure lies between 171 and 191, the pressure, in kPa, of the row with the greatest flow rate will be 174.0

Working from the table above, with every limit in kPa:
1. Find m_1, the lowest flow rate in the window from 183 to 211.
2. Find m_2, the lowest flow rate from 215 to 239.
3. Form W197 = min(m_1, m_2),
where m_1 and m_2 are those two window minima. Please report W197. 45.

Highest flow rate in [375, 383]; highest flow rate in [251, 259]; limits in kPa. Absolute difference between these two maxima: 26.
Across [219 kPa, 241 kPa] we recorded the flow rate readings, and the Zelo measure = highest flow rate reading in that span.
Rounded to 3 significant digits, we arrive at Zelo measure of 111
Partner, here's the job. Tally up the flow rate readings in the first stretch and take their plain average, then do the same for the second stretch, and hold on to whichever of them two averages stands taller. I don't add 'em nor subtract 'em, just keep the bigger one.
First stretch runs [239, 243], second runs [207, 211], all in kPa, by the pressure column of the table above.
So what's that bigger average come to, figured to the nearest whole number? 113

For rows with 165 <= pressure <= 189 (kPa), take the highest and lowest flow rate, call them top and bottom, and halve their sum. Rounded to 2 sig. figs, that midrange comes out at 99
